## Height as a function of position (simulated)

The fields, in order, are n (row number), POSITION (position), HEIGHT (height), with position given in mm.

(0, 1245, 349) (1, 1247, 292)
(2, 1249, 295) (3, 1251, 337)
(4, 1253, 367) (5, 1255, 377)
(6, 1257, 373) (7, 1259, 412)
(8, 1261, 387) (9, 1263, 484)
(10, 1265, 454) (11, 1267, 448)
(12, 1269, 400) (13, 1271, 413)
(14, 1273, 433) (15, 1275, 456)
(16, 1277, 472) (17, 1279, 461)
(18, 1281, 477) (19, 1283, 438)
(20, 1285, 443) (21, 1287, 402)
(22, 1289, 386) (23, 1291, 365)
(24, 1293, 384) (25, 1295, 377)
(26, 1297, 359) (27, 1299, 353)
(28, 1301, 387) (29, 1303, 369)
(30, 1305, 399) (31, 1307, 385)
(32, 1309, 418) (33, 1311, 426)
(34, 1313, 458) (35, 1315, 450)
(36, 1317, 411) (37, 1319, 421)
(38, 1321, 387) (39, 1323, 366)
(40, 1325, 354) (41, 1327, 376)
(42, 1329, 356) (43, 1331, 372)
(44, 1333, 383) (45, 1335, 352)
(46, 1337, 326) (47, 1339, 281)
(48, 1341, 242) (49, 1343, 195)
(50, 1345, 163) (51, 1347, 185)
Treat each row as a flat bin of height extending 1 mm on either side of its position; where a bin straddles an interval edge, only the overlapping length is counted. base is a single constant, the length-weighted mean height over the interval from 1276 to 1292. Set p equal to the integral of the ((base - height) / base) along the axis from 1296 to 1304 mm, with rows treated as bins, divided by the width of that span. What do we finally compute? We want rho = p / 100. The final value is 0.001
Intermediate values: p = 0.15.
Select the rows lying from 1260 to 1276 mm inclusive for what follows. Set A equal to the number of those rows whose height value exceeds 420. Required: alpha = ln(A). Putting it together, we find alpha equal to 1.61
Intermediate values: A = 5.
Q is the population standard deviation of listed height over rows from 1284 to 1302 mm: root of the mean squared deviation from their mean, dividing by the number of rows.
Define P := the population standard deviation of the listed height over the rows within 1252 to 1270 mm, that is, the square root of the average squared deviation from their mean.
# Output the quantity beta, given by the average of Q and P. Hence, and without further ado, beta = 32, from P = 39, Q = 25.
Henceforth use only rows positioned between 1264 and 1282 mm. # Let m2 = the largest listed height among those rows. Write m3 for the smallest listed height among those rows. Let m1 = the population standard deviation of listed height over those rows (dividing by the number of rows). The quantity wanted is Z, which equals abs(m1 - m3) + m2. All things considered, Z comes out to 852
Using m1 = 25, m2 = 477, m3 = 400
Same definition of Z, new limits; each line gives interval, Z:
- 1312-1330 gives 775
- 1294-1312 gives 755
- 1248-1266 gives 725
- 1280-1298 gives 798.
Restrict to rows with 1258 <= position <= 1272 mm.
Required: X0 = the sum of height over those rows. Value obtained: 2998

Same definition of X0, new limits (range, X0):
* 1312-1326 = 2847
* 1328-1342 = 2312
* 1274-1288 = 3149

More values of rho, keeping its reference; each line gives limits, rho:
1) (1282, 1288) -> 0.000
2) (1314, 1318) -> 0.000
